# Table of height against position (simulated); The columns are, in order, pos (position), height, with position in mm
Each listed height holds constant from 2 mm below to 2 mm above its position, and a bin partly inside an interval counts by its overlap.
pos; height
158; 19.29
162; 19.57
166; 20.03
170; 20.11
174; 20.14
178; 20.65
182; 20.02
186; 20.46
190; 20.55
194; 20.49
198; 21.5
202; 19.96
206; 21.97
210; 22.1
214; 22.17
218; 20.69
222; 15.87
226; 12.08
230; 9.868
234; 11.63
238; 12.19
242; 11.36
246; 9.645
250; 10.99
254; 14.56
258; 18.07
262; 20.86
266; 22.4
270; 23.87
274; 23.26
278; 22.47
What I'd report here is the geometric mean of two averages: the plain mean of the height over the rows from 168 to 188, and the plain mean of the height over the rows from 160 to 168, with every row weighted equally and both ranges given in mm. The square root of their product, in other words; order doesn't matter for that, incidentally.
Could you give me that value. 20.0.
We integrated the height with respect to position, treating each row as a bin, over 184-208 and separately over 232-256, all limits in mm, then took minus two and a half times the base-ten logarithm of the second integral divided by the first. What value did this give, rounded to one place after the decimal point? 0.6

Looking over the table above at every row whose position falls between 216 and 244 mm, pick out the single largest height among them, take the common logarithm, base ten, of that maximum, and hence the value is 1.32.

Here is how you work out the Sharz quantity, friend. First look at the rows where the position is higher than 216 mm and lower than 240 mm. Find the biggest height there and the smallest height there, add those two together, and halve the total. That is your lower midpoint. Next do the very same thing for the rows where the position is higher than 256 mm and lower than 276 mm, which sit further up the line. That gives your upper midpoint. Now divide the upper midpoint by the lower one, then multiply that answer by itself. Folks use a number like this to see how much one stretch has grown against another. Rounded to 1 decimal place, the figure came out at 1.9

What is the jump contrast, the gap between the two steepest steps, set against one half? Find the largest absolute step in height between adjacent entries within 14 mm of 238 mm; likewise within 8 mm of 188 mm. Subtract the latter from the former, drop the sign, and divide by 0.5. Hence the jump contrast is 3.5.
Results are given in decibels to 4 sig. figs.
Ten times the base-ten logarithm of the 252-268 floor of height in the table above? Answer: 11.63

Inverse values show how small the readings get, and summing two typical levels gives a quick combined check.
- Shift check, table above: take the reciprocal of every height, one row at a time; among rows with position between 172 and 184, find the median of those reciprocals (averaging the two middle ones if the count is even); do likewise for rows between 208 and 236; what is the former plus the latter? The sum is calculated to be 0.11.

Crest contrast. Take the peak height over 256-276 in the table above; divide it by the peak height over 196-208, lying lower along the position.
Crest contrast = 1.1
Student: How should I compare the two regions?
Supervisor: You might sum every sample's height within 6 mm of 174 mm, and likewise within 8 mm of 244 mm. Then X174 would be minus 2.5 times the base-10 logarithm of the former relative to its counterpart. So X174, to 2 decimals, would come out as -0.35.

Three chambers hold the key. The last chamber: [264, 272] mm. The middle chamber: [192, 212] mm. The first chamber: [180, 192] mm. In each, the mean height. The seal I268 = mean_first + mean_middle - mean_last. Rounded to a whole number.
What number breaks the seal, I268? 18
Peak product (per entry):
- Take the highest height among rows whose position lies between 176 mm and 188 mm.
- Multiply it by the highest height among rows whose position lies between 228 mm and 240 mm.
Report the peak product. 252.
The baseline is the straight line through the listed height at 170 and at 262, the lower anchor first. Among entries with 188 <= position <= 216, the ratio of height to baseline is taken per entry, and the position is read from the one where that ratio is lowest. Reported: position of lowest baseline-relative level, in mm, 202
